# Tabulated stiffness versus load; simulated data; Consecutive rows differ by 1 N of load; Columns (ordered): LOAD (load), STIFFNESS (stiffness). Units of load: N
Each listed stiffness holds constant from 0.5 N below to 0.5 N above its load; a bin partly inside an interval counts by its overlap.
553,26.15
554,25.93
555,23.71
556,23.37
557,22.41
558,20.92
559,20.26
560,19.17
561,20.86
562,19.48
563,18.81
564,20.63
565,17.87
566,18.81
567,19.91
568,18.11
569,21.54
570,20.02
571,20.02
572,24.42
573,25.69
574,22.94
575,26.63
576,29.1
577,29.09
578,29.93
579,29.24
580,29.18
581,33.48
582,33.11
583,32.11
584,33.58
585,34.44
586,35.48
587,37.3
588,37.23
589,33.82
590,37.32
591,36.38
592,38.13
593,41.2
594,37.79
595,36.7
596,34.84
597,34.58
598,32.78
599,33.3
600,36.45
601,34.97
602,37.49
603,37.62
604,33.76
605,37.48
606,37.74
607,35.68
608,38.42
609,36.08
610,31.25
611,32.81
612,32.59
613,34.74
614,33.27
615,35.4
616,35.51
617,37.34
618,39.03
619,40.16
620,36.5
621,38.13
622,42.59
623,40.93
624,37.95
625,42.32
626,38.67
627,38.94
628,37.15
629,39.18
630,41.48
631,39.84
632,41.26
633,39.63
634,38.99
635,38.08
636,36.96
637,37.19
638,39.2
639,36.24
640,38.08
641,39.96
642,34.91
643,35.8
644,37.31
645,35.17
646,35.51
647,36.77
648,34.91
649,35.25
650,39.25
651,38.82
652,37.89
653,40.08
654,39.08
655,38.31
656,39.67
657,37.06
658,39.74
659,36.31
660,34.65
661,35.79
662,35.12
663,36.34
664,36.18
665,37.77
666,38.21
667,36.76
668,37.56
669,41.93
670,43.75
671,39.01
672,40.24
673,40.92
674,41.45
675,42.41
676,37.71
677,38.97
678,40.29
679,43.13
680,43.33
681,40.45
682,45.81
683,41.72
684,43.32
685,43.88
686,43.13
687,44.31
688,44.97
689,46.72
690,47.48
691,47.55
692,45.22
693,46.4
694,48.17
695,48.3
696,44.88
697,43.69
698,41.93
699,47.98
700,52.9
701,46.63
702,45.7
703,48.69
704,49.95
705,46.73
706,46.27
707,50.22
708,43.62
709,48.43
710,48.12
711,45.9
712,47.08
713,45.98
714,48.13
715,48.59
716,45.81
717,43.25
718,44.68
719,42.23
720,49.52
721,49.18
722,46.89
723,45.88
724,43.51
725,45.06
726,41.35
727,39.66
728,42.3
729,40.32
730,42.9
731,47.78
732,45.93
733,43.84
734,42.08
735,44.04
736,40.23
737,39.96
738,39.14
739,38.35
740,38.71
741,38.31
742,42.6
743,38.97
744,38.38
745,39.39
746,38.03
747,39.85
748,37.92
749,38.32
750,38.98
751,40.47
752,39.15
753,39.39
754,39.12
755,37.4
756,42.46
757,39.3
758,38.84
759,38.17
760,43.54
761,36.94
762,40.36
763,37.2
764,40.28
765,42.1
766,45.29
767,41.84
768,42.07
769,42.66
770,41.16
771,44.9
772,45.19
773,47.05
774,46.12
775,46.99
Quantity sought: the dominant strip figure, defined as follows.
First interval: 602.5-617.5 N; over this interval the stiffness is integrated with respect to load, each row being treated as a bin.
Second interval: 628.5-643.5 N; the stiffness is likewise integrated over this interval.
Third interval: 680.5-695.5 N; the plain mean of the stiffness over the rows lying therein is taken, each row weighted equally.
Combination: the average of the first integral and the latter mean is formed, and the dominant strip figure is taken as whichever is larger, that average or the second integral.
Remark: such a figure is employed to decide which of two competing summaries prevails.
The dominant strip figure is 577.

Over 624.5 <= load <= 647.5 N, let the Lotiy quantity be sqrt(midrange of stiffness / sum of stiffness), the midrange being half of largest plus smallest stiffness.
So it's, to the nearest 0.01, 0.21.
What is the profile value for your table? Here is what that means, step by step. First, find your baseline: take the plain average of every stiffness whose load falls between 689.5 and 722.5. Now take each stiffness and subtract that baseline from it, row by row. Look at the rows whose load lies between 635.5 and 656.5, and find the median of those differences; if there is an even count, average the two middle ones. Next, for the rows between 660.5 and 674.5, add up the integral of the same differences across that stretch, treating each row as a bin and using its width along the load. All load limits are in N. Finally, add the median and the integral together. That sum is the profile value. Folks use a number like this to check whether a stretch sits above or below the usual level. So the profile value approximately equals -124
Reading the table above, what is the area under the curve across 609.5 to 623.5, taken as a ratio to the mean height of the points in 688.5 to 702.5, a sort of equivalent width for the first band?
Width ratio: 10.9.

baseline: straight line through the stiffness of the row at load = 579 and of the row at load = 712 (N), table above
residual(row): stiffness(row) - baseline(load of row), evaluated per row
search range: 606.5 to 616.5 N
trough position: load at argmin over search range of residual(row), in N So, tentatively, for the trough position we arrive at 610 N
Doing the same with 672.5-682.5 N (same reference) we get 676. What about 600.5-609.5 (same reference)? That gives 604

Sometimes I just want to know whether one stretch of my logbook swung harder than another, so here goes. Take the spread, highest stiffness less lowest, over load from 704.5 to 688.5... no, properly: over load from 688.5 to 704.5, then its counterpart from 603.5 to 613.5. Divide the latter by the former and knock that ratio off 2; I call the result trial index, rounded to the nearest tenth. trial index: 1.3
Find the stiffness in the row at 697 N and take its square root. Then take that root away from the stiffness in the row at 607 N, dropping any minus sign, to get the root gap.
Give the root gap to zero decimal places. 29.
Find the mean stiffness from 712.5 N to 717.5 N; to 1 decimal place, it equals 46.4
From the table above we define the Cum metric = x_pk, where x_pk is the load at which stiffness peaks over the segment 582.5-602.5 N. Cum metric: 593 N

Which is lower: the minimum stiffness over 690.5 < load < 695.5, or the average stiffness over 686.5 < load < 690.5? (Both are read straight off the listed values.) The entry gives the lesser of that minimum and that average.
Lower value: 45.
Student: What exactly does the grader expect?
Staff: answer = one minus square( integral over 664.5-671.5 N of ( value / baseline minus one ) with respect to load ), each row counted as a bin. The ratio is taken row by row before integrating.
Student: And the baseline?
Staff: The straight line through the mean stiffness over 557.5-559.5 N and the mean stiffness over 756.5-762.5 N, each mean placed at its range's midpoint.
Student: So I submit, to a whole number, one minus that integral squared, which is -3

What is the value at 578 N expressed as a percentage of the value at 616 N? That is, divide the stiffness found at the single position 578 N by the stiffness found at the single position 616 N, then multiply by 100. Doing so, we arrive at 84.3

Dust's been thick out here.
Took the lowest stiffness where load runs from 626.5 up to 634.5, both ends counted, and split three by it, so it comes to 0.0808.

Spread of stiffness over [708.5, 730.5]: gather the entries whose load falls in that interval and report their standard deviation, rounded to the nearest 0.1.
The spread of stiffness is 2.9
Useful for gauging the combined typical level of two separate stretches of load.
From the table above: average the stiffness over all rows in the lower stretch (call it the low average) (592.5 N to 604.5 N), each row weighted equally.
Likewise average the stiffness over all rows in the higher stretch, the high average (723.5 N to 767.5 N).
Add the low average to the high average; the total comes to 76.6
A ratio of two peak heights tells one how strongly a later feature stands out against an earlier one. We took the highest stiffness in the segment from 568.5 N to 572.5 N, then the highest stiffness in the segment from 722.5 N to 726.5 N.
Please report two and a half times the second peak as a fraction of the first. 4.70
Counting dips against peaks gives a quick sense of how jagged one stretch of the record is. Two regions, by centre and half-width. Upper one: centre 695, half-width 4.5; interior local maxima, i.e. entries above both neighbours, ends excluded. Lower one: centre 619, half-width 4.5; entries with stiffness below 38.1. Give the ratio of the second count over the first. 4.00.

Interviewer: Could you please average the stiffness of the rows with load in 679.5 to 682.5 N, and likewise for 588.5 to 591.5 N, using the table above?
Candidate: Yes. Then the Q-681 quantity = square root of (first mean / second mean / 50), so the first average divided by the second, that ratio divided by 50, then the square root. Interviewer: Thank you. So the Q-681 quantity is 0.155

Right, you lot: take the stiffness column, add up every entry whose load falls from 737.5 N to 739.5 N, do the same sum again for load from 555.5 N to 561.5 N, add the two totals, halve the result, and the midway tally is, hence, 102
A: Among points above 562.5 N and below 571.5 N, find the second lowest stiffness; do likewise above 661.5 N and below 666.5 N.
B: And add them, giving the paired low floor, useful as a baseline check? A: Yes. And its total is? 54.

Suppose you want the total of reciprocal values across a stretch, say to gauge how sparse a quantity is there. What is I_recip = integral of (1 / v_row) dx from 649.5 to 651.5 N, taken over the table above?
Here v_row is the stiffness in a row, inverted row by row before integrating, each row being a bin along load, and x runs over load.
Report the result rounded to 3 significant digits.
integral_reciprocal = 0.0512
